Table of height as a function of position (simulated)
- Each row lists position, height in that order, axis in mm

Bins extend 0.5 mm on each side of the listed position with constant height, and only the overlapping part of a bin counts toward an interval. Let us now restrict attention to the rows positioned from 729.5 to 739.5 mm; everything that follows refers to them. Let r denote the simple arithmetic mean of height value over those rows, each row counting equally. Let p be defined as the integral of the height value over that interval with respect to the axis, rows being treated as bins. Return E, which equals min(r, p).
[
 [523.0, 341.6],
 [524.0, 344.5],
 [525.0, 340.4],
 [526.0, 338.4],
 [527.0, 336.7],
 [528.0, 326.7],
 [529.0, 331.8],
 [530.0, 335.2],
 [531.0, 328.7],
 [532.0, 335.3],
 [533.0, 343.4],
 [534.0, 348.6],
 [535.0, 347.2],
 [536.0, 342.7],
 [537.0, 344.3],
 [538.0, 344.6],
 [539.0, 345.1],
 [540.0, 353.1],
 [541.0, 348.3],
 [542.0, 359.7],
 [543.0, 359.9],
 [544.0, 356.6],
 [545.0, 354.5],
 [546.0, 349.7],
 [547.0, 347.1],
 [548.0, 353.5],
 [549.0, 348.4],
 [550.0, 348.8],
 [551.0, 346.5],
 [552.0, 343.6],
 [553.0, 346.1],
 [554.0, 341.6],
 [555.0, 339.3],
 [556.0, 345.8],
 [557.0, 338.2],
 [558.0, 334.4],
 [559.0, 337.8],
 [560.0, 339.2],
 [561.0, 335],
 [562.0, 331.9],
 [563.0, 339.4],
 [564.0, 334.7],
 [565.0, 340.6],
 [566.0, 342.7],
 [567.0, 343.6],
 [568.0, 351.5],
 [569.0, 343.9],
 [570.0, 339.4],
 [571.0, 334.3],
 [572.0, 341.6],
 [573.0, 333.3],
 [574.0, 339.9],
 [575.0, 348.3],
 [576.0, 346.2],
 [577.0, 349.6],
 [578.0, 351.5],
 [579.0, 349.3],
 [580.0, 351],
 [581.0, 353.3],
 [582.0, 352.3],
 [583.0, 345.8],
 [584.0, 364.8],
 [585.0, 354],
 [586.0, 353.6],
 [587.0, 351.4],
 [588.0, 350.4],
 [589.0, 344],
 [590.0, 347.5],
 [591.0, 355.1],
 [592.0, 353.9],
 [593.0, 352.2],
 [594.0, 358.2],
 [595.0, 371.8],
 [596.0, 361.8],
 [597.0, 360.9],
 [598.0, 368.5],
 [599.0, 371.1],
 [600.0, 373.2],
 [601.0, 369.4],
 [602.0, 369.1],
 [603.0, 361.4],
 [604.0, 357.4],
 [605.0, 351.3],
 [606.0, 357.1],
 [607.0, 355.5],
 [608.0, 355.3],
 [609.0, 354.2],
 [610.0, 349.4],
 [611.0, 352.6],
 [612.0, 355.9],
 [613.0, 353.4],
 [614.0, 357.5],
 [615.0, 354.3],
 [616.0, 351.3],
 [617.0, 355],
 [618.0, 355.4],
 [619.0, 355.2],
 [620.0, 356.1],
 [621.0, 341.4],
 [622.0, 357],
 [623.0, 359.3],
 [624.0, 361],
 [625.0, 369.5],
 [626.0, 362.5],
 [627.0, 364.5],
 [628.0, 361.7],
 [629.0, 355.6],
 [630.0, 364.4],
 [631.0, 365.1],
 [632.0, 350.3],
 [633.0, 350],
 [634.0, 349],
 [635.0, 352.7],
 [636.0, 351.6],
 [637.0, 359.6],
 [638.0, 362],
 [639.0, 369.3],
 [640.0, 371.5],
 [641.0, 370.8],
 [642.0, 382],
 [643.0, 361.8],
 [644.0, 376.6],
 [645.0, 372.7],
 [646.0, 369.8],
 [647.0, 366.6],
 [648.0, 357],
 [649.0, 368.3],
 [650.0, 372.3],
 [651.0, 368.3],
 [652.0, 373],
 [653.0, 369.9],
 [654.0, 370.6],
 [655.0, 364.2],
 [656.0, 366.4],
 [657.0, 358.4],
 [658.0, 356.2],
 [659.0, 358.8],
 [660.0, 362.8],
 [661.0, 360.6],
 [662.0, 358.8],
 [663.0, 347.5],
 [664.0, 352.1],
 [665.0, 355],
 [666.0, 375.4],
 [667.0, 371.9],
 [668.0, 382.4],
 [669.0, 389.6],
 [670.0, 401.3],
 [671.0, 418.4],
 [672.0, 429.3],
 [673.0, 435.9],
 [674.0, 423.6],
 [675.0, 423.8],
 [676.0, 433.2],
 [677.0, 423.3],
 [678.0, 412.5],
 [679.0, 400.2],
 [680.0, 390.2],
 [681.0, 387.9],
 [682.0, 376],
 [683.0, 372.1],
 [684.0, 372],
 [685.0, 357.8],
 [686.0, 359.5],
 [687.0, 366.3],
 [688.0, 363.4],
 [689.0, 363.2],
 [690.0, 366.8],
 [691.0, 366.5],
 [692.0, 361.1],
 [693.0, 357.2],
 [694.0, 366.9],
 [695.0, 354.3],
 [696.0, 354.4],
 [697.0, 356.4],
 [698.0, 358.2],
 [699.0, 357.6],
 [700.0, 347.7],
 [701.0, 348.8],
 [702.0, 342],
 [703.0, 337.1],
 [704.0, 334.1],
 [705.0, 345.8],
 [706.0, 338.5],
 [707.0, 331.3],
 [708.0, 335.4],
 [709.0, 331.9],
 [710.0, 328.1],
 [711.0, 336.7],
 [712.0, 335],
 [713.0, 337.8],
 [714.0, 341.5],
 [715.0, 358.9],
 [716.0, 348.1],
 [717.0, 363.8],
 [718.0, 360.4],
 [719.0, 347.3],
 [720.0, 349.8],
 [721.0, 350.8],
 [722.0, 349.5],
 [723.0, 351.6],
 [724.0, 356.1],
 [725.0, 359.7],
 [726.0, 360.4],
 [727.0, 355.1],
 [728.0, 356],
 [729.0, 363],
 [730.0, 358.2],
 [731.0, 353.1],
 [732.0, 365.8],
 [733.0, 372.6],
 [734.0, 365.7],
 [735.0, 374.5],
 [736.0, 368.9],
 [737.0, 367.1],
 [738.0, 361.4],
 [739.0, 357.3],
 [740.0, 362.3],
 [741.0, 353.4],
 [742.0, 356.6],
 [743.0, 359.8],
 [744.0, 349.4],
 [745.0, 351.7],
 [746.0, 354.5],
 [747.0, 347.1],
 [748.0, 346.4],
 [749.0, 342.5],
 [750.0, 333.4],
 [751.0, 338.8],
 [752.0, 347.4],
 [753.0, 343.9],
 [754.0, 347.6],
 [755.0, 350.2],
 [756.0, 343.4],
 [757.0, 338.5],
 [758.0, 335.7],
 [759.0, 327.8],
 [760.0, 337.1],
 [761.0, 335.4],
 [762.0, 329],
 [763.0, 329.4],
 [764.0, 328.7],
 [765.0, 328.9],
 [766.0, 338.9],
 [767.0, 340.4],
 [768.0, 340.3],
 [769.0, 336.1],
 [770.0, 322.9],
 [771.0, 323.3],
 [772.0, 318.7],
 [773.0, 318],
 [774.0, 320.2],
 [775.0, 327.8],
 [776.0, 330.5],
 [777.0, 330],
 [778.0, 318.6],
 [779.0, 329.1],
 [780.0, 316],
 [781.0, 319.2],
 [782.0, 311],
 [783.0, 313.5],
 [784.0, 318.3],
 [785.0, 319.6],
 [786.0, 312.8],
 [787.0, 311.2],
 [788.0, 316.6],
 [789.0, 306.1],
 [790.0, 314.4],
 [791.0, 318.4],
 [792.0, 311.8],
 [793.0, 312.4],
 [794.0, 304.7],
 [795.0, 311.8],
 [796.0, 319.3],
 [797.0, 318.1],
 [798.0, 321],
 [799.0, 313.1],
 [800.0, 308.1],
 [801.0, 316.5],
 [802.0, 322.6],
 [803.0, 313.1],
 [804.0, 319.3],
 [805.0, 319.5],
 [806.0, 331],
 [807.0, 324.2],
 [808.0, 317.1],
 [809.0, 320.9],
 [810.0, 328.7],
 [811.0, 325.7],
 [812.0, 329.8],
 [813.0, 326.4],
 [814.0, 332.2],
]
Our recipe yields 364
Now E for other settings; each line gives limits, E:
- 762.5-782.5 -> 326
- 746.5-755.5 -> 344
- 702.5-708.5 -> 337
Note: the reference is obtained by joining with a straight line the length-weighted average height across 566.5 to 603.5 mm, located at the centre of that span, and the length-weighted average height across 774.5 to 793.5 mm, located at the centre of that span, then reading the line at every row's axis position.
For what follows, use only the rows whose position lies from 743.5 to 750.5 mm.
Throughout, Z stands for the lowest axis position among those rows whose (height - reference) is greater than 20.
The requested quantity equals 744.0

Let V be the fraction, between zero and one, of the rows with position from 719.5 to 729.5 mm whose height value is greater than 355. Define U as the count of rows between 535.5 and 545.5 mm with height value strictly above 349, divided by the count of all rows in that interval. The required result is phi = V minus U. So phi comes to 0.10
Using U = 0.5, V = 0.60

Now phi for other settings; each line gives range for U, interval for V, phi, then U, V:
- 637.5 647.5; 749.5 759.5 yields -1.00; 1.0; 0.00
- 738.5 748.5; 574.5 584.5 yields -0.70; 0.8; 0.10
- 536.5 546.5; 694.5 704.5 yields -0.30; 0.6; 0.30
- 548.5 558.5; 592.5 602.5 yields 0.90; 0.0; 0.90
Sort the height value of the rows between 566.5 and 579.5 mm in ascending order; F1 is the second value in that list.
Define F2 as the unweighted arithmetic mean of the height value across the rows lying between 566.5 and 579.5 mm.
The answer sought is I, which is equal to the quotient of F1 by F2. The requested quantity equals 0.972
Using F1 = 334.3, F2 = 344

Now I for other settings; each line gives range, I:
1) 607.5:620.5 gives 0.992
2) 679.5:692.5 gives 0.973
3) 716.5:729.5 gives 0.983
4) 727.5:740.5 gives 0.979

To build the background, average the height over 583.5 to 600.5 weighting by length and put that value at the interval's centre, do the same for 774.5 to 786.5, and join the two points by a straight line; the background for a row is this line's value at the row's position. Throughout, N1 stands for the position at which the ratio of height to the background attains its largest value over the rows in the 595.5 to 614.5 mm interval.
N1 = 600.0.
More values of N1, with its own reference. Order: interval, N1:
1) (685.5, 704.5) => 694.0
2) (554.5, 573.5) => 568.0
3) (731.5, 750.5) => 735.0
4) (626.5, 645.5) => 642.0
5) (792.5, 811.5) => 806.0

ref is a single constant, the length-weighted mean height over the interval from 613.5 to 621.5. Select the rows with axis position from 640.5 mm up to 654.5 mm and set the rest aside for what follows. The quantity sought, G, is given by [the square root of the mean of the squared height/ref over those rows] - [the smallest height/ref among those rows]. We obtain 0.037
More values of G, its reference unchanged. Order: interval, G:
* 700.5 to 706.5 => 0.020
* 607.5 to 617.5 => 0.013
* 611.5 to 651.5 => 0.056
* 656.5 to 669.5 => 0.047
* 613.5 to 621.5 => 0.034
